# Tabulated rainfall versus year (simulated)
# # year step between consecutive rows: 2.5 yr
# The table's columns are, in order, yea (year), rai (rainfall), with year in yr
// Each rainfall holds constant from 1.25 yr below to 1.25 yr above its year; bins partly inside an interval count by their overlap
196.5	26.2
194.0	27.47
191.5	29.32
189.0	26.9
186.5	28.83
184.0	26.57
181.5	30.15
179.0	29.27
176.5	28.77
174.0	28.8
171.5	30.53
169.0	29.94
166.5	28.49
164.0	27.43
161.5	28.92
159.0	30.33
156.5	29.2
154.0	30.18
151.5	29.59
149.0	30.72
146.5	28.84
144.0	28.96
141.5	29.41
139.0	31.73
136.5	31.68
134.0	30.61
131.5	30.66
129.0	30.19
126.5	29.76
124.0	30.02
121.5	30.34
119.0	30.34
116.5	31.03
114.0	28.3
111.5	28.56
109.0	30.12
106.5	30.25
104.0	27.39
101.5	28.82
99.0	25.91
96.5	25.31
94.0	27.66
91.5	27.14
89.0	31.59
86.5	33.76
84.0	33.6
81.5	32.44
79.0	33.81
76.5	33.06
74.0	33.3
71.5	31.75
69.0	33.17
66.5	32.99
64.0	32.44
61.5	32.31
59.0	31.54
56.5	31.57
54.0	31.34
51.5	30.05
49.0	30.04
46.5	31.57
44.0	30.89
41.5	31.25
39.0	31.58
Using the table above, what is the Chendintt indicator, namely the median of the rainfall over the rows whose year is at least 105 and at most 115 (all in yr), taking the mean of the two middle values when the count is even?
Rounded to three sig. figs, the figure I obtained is 29.3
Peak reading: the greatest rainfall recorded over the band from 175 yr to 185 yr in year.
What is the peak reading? 30.15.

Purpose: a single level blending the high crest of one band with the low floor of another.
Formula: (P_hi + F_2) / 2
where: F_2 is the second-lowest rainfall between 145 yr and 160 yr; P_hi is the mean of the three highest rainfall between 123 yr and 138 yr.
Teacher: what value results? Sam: 30.1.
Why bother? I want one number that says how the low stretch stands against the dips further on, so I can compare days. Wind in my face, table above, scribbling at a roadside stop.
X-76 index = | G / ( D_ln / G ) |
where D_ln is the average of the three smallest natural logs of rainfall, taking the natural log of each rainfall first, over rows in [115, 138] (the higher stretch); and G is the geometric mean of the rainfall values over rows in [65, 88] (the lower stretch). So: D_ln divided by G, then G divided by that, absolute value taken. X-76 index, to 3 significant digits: 322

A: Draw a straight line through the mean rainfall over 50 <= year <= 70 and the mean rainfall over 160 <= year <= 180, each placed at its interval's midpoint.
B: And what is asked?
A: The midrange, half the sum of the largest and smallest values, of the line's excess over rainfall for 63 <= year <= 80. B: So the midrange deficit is -1.3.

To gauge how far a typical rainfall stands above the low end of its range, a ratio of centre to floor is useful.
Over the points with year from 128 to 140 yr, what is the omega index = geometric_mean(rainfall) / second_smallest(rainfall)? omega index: 1.01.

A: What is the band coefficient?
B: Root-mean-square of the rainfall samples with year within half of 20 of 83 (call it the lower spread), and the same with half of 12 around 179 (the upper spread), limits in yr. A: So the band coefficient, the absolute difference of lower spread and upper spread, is 4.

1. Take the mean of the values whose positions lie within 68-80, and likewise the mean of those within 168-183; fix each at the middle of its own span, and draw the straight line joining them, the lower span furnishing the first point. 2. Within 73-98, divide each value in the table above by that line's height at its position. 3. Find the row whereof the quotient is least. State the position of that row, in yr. 96.5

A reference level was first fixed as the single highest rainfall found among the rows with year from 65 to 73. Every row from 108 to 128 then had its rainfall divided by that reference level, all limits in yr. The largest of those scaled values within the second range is 0.94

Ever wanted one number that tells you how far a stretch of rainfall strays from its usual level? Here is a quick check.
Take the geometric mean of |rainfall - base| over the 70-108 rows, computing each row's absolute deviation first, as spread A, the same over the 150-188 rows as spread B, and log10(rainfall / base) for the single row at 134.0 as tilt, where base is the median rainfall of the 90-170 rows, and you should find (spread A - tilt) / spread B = 3.7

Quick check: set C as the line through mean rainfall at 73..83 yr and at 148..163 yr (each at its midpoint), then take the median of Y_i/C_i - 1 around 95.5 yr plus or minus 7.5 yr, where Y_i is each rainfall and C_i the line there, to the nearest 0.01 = -0.16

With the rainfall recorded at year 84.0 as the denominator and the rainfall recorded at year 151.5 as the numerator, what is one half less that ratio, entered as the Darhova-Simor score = -0.381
